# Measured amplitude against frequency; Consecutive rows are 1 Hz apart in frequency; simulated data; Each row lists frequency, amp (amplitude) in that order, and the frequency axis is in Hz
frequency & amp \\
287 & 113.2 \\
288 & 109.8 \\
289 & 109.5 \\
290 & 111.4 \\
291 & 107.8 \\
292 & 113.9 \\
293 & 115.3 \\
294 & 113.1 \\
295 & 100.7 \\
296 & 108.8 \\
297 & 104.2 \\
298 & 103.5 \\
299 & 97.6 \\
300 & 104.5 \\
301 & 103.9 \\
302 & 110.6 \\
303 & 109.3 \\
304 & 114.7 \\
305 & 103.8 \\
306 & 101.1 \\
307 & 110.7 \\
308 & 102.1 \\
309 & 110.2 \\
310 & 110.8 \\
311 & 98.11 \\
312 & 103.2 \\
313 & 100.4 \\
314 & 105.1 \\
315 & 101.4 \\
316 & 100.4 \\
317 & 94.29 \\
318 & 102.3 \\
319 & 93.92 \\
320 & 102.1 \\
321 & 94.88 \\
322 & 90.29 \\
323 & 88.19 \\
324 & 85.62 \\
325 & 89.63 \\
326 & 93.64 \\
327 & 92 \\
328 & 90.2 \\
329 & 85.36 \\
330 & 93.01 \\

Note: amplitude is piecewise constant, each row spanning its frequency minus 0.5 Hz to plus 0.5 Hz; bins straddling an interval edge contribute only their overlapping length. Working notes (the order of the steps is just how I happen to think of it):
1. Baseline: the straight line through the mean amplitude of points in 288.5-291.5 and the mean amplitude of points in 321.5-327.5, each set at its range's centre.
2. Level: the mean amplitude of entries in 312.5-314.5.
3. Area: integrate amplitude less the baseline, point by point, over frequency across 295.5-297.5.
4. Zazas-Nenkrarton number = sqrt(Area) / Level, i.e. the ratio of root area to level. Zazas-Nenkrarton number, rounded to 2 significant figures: 0.011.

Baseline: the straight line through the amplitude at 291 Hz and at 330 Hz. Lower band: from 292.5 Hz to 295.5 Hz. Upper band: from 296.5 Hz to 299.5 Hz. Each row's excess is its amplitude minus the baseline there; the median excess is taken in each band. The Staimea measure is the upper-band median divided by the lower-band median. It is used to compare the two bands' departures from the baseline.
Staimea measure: -0.3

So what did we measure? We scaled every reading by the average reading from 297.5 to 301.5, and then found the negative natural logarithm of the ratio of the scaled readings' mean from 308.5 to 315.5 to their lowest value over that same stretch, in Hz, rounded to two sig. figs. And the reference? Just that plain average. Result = -0.060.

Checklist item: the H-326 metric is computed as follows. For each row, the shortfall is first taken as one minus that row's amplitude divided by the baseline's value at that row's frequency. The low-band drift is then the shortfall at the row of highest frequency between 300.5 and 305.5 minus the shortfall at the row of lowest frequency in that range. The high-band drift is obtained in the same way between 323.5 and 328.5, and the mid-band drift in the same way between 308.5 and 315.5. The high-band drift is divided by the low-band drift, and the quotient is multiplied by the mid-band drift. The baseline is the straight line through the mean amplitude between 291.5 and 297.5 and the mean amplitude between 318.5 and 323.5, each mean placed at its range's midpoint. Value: 0.18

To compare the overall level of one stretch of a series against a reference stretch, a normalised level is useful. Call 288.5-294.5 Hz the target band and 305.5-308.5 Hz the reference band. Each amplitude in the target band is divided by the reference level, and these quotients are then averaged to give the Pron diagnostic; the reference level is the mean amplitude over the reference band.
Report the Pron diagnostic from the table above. 1.07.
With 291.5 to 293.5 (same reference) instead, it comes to 1.10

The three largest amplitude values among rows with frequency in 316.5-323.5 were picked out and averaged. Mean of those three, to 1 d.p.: 99.8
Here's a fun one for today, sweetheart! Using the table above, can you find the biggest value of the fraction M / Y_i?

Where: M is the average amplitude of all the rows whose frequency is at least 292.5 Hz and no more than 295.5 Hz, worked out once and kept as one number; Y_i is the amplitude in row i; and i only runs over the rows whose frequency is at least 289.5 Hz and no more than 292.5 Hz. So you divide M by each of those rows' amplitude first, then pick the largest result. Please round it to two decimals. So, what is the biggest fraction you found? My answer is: 1.02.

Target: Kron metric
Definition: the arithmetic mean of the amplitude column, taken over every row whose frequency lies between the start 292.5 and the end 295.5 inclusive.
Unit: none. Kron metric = 110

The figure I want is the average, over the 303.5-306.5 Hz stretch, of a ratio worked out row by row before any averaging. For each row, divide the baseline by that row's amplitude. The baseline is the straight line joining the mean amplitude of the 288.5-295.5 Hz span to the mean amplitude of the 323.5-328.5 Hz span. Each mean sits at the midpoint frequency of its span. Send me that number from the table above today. 0.966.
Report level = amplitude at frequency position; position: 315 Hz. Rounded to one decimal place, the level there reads 101.4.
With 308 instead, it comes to 102.1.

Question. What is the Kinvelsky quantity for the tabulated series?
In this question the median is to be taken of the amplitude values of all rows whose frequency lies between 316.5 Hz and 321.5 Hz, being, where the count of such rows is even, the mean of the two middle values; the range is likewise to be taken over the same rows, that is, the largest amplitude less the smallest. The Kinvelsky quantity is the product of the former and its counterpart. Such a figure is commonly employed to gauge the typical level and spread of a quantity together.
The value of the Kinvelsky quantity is 795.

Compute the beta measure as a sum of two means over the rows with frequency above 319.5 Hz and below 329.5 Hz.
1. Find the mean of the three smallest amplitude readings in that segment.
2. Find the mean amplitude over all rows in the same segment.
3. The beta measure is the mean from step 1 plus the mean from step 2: 178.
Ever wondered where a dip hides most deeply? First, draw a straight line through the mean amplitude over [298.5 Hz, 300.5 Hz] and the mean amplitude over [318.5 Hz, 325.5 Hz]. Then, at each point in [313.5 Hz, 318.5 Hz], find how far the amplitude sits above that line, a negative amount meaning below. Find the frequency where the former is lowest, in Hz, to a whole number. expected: 317 Hz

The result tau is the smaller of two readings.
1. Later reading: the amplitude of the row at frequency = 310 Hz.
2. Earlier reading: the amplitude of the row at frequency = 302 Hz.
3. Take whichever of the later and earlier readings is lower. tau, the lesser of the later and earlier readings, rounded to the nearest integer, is 111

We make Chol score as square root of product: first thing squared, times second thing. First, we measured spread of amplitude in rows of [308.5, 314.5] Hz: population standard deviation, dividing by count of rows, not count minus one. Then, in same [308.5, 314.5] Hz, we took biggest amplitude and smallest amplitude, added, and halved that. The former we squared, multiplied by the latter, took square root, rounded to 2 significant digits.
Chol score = 48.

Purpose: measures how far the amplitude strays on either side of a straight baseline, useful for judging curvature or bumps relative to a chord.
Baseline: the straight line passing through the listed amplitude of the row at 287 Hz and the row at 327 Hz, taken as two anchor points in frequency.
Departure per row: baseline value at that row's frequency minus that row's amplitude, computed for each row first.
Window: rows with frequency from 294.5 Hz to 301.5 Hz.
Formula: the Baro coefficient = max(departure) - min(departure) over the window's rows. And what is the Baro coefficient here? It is 10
